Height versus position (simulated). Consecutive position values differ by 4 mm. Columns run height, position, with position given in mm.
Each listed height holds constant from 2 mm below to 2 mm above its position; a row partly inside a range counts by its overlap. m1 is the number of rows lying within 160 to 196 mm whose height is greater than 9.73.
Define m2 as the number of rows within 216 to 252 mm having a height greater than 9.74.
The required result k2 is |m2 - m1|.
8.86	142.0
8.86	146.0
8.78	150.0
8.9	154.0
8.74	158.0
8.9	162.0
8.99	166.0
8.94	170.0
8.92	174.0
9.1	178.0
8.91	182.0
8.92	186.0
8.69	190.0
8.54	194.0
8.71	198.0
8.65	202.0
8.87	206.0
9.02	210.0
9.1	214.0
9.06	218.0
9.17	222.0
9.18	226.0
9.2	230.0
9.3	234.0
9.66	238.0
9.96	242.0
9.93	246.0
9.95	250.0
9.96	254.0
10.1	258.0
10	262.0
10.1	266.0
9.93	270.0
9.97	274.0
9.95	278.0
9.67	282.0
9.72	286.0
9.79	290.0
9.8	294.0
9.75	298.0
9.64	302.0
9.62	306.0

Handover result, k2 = 3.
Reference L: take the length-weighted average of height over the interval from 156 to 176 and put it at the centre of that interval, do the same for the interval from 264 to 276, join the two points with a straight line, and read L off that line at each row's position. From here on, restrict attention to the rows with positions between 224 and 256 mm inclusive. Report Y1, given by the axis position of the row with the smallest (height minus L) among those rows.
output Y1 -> 230.0 mm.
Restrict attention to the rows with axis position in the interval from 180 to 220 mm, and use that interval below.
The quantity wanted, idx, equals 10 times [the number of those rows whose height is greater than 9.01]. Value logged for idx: 30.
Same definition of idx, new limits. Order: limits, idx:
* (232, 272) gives 100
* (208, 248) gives 100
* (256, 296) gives 100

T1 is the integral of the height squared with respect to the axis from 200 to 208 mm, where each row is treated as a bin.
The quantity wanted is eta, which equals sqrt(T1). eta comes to 24.8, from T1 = 614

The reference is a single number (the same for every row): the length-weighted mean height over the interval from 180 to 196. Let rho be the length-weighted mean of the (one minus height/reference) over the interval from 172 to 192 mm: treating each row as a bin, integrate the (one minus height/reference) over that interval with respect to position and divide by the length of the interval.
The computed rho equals -0.02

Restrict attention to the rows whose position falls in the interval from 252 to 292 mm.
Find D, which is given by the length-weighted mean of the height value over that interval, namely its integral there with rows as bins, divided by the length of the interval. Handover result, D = 9.92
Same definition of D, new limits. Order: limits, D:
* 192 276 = 9.45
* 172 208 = 8.81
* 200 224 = 8.98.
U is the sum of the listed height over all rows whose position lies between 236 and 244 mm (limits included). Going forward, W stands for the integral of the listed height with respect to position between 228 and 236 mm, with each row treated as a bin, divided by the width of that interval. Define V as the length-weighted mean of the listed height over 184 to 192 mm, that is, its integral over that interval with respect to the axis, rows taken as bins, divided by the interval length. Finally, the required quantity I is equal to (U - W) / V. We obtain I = 1.18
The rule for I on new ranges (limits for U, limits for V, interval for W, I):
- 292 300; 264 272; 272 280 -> 0.96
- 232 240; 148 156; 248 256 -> 1.02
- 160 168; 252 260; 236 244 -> 0.81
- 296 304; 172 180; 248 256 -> 1.05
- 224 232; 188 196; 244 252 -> 0.98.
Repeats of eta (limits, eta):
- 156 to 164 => 24.9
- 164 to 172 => 25.4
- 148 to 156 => 25.0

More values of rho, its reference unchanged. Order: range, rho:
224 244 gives -0.08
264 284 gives -0.13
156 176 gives -0.02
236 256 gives -0.13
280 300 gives -0.11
